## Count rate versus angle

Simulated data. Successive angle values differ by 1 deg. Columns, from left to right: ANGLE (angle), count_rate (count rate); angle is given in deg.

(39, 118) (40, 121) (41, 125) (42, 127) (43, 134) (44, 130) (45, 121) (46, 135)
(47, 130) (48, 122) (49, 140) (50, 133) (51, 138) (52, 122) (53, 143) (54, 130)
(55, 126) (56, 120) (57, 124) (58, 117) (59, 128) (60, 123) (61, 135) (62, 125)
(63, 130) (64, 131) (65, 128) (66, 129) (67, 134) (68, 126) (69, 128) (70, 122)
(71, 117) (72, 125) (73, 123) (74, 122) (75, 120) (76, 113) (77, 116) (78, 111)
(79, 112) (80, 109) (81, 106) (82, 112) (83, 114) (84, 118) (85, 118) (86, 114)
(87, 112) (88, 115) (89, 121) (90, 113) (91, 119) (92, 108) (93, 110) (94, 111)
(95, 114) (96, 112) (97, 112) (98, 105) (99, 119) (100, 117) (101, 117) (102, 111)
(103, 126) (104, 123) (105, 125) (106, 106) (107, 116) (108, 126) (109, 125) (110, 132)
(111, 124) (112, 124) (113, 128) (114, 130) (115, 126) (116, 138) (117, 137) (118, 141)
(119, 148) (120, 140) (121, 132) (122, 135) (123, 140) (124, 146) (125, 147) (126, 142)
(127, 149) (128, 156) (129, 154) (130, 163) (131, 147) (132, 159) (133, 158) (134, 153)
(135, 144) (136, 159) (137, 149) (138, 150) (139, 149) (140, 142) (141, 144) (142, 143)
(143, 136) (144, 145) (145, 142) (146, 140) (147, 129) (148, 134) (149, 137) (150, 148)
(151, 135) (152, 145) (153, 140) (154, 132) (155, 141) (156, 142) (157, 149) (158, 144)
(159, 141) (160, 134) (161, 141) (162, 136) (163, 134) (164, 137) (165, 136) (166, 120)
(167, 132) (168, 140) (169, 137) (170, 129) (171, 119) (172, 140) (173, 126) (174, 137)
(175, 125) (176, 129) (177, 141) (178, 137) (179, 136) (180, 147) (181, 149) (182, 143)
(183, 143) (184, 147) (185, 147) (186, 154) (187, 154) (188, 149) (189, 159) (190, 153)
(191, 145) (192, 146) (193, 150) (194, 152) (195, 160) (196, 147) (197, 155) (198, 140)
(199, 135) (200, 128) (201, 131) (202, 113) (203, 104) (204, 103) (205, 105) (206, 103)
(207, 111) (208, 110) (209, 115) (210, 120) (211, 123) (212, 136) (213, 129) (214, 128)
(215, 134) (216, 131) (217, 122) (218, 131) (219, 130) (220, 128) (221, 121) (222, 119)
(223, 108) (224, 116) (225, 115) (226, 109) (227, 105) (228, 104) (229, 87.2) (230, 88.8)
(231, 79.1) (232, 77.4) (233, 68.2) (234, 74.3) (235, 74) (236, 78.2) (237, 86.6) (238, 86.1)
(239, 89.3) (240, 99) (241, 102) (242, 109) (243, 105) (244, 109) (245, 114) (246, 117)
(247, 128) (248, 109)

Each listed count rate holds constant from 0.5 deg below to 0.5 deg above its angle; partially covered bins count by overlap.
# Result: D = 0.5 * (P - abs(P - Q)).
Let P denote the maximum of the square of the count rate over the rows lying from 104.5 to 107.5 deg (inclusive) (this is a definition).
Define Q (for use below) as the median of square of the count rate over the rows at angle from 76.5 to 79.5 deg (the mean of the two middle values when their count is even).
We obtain 6272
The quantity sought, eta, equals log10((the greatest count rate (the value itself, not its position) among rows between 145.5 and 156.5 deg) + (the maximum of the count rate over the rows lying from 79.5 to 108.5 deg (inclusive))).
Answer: 2.44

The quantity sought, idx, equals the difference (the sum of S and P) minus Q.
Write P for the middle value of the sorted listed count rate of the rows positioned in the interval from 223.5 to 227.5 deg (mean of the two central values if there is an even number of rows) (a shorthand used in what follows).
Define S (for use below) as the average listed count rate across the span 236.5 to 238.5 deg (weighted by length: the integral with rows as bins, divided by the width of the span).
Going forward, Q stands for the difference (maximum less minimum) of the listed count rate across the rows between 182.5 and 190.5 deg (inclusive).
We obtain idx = 182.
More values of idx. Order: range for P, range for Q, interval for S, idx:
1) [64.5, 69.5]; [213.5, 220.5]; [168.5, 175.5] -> 246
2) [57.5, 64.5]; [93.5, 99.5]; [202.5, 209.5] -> 221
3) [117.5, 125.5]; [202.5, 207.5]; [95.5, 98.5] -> 242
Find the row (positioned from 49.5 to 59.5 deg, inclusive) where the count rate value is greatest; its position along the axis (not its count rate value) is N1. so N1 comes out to 53 deg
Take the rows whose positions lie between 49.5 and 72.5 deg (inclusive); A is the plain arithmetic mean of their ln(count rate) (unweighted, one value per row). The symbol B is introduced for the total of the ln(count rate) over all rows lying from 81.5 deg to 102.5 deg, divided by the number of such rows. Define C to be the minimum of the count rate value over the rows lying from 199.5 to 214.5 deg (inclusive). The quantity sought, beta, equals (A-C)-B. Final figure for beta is -103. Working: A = 4.85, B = 4.73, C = 103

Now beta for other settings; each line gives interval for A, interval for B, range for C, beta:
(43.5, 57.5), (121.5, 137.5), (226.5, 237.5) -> -68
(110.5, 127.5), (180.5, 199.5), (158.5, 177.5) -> -119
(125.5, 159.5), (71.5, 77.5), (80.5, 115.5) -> -105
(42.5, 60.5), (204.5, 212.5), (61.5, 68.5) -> -125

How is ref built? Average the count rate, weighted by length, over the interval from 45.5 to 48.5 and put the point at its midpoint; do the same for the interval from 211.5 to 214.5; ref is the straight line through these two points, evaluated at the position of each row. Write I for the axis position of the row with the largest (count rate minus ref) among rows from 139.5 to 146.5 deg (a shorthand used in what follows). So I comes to 144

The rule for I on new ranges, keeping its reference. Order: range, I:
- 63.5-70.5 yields 67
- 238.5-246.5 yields 246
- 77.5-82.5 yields 79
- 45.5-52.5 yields 49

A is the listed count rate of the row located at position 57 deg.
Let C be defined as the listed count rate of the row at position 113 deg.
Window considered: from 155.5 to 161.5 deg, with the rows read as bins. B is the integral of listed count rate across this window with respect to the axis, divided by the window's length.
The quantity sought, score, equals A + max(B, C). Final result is 266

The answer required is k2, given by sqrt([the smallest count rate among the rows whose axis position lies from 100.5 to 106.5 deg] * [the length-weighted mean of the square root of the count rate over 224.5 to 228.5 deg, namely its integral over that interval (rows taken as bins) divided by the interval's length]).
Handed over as 33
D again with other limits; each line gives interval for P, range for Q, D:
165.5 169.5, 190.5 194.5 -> 8646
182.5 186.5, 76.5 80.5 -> 6216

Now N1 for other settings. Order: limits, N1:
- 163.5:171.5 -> 168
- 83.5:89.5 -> 89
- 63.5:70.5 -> 67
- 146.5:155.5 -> 150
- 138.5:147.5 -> 139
